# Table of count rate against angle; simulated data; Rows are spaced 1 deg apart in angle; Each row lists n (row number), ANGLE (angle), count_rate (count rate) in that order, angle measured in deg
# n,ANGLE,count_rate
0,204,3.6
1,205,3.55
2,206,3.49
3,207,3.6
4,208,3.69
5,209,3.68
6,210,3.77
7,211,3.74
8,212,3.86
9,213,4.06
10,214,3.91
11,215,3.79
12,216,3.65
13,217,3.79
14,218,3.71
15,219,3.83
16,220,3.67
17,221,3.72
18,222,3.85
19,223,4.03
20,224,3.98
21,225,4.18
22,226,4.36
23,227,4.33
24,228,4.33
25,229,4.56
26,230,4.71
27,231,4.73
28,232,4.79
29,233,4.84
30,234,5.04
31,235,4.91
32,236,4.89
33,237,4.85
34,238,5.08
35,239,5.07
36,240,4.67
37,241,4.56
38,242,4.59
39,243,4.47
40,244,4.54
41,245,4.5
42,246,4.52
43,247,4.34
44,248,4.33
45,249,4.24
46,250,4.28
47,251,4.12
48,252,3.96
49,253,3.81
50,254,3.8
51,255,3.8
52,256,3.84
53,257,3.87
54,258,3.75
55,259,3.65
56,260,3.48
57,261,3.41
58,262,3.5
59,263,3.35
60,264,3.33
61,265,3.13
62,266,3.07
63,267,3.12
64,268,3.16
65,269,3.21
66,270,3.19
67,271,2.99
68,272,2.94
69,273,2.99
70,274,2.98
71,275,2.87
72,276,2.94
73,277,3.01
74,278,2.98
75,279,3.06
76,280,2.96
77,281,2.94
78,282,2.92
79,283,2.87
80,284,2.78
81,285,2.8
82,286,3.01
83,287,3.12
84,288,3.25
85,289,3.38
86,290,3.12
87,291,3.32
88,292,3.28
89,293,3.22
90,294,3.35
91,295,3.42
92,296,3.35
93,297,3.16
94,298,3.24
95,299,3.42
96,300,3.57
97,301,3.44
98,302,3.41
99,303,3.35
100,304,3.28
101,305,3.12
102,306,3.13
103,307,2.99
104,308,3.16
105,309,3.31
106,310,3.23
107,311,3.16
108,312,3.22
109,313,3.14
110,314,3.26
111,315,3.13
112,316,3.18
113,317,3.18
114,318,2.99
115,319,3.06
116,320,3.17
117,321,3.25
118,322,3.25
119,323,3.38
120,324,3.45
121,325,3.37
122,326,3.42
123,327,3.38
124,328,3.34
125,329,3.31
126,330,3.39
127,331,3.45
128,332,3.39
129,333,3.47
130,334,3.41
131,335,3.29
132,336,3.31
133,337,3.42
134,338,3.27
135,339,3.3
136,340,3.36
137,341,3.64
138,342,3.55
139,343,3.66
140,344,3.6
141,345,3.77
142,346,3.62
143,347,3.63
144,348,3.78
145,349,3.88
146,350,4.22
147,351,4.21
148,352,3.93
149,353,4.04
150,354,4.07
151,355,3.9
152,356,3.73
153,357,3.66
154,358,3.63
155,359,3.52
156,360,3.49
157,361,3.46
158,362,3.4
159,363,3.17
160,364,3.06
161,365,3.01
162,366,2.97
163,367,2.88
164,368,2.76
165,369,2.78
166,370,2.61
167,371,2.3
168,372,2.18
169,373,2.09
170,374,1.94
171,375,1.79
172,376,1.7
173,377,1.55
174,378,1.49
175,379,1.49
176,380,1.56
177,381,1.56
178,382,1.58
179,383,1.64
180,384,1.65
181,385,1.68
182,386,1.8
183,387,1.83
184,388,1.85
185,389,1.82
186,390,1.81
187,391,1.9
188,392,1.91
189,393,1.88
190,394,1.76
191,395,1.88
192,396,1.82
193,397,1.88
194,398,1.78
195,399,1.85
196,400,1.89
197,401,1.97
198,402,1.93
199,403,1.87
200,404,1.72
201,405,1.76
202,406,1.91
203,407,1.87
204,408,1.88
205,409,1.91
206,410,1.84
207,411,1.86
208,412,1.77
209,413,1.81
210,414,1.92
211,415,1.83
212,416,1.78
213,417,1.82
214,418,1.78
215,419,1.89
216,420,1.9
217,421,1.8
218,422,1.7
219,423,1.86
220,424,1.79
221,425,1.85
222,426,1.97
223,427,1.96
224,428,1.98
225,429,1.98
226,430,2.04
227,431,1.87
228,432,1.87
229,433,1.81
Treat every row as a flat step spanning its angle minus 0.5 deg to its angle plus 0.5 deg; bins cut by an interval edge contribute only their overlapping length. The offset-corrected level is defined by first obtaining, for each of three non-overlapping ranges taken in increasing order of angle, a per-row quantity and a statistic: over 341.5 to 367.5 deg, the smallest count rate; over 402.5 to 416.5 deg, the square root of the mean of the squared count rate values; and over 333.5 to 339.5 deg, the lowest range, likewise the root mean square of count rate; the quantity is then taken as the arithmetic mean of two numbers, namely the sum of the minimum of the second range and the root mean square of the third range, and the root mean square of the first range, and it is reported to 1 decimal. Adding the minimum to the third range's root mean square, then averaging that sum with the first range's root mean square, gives 4.0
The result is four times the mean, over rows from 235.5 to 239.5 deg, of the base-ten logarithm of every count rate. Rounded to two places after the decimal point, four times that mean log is 2.79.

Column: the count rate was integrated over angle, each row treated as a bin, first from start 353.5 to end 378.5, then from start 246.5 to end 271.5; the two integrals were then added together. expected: 162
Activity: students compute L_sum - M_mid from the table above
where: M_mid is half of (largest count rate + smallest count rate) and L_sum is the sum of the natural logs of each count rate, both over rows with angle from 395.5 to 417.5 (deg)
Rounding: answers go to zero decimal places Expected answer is 12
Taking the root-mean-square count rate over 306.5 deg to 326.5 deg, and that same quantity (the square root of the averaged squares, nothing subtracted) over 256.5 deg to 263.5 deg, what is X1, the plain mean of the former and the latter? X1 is 3.4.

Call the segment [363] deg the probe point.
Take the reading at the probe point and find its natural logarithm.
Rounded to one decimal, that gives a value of 1.2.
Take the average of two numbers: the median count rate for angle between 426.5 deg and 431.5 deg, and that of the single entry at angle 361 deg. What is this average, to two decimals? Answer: 2.72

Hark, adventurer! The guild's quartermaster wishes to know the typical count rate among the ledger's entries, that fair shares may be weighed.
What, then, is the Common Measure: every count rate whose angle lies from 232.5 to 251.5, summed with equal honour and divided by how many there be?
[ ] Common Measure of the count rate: 4.6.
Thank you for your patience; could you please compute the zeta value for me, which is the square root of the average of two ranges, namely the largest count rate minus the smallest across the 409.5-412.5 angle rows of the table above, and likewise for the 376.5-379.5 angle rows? 0.27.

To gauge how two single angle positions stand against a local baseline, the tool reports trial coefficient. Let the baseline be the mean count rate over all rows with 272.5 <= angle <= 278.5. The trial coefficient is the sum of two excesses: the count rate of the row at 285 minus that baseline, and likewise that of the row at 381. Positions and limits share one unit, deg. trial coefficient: -1.6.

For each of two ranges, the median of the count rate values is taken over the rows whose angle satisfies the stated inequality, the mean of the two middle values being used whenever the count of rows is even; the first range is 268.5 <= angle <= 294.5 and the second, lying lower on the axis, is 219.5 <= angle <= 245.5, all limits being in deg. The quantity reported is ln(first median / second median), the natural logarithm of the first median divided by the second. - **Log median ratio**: -0.42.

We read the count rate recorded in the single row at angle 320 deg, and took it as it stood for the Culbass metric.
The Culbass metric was 3.17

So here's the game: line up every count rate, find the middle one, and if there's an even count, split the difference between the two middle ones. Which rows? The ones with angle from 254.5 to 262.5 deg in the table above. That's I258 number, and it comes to 3.7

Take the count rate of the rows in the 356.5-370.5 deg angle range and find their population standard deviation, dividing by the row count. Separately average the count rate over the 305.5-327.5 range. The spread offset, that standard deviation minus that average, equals -2.9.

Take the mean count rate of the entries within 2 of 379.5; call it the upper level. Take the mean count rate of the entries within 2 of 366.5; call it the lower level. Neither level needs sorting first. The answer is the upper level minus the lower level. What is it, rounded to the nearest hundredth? -1.38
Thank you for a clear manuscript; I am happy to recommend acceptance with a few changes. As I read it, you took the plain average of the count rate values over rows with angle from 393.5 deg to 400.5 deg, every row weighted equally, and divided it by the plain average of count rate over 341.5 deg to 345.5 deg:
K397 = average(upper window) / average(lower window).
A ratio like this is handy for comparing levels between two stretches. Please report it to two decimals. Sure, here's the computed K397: 0.50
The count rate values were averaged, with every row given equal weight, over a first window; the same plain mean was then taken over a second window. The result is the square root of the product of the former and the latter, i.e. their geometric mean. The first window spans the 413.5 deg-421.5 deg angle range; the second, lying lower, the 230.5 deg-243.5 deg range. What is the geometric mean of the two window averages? 3.0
